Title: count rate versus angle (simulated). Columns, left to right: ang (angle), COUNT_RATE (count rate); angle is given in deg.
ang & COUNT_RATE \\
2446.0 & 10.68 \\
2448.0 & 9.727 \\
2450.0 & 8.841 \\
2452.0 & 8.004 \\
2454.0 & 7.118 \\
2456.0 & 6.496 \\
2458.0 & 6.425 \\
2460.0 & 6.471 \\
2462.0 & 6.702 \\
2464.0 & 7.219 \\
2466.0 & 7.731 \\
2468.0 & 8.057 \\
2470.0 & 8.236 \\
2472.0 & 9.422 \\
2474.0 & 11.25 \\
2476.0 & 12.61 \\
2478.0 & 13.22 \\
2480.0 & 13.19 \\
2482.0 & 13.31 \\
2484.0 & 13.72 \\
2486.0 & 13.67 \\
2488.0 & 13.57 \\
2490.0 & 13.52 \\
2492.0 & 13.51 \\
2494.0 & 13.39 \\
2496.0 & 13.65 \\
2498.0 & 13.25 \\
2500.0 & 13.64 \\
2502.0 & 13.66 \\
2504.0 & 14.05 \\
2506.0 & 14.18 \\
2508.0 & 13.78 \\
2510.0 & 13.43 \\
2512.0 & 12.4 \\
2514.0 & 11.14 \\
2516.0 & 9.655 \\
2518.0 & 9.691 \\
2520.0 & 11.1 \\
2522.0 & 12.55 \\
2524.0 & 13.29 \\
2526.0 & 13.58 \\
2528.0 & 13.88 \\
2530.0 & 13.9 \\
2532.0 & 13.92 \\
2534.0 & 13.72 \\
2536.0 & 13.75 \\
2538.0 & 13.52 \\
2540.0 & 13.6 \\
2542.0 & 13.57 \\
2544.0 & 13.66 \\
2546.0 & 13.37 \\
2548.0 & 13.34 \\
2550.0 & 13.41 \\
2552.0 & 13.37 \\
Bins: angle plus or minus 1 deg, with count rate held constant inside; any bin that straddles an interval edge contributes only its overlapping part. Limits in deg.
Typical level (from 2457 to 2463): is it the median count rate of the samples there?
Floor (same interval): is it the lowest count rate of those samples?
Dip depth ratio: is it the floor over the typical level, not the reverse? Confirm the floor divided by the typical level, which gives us 0.993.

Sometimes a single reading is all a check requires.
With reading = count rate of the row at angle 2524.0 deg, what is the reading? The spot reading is 13.29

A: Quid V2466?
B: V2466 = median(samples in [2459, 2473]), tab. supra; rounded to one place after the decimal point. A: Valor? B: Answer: 7.7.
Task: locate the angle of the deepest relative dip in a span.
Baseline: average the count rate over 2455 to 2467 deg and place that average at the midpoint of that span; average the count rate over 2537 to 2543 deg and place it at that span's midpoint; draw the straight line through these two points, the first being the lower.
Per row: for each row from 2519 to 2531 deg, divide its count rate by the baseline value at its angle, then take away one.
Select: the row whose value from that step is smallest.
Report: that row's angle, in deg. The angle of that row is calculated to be 2520.0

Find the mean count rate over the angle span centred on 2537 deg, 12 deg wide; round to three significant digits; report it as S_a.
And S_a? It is 13.7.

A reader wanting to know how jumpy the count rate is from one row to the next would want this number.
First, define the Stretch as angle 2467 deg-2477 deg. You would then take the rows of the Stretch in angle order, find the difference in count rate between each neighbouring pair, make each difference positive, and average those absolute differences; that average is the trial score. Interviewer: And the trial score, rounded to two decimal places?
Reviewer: 1.14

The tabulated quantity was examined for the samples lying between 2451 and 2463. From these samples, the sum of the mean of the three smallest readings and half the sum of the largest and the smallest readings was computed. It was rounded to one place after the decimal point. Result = 13.7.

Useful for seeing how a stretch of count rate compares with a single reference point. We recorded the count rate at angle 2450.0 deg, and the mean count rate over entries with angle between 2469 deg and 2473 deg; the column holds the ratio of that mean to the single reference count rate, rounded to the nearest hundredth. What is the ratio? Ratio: 1.00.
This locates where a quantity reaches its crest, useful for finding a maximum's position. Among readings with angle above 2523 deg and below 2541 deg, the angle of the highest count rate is 2532.0 deg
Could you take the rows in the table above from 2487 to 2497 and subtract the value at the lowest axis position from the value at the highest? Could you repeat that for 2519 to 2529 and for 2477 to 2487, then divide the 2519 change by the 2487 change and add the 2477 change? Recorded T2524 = 35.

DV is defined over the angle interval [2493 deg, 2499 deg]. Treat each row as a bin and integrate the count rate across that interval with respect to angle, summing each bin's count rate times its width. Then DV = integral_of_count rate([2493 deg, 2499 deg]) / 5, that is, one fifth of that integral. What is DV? 16.1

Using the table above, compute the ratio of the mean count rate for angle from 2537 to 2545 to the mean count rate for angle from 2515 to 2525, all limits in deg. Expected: 1.21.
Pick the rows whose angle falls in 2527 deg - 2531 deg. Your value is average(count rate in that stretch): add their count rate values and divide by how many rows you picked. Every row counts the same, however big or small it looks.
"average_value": 13.9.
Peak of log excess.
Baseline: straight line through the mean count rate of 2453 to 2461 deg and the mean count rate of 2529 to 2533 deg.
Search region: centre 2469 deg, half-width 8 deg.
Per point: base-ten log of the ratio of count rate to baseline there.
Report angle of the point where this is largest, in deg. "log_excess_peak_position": 2476.0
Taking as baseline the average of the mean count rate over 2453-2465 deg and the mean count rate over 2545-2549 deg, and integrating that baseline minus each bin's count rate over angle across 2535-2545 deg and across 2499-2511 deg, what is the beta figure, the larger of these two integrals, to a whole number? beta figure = -36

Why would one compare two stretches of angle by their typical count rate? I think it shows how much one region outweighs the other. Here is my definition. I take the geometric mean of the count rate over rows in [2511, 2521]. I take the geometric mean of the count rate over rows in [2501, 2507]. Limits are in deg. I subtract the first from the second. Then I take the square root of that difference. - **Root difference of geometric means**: 1.8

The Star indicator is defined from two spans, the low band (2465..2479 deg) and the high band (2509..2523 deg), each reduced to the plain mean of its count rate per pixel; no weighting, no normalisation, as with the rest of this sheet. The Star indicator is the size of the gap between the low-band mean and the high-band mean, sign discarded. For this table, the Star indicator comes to 1.3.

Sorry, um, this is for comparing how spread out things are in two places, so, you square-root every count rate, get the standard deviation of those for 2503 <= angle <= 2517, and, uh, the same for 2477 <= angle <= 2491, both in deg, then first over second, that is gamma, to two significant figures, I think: 8.4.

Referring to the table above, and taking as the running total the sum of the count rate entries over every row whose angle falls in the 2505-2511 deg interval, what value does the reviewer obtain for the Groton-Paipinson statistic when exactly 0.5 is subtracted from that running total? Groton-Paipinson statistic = 41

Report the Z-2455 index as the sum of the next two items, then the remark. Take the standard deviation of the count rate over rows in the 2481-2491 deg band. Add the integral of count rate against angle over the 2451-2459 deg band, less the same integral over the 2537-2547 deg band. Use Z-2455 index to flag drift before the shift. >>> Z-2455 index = -79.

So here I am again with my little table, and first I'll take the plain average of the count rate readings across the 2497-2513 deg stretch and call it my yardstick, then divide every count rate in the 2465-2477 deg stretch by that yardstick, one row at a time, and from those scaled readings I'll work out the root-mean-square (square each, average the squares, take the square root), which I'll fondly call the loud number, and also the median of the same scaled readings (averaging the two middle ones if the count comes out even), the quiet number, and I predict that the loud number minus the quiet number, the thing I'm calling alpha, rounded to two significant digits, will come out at 0.066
